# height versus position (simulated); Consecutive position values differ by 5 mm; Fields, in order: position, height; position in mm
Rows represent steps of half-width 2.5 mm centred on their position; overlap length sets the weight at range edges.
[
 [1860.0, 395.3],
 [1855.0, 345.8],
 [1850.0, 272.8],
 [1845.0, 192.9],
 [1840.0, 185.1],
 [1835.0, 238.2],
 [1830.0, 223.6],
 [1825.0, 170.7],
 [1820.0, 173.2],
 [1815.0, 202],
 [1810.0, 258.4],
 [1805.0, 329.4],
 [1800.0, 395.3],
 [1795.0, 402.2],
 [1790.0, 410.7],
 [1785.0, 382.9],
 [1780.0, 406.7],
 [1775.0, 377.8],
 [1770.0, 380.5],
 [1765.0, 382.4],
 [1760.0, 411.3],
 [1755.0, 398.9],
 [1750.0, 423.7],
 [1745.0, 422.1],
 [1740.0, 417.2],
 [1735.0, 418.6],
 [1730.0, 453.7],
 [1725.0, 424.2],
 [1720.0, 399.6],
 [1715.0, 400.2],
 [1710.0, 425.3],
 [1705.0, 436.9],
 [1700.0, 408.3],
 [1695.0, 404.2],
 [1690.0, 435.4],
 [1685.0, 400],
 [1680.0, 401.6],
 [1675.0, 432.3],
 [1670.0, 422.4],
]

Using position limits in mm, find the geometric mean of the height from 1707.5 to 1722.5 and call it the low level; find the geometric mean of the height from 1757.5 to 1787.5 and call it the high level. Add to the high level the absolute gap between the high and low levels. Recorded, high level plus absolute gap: 408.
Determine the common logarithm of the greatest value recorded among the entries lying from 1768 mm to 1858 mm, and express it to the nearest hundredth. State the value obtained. 2.61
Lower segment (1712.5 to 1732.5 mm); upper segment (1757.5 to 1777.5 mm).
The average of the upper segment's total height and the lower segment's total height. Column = 1615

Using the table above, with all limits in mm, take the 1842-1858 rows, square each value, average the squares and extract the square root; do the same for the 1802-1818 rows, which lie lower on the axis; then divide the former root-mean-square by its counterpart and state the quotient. 1.03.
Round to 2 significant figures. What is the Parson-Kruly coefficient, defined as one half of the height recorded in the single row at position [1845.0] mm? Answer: 96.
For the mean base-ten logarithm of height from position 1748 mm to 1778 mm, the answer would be 2.60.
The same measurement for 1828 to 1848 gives 2.32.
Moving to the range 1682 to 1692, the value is 2.62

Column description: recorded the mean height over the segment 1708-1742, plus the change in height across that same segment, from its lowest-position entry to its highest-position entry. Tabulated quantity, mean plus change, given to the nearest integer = 412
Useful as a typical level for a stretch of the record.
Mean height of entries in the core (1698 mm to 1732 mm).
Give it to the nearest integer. 421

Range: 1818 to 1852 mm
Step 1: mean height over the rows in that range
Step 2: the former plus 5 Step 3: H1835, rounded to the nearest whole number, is 213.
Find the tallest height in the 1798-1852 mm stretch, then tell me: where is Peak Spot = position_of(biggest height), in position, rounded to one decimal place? 1800.0 mm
